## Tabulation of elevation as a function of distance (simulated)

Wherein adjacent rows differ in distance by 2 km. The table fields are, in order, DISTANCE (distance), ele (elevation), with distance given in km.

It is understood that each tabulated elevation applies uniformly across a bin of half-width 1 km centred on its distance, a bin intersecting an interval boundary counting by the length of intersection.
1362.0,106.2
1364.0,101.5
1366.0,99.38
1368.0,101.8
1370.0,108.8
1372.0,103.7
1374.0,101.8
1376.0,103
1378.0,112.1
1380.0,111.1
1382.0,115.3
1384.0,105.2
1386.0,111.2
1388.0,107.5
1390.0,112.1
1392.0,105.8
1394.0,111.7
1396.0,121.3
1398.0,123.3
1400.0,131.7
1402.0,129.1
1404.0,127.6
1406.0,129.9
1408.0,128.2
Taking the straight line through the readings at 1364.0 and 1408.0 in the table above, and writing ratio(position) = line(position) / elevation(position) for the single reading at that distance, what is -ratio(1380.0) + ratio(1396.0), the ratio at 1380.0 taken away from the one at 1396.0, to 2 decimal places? 0.00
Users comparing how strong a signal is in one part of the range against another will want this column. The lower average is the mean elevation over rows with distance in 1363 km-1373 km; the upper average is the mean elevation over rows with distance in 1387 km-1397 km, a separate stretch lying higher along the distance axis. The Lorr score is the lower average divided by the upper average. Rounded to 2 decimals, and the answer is 0.92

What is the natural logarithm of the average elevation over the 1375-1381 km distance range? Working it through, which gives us 4.69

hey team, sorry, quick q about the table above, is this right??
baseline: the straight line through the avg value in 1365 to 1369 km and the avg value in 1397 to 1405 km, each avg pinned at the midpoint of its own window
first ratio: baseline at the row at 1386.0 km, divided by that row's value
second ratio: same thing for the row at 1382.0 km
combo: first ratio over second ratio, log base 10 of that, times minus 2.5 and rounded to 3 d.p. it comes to -0.070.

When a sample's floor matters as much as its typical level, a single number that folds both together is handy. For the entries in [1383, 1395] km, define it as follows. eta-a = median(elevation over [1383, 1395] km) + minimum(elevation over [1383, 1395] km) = 215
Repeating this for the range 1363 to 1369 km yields 201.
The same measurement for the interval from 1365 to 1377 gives 202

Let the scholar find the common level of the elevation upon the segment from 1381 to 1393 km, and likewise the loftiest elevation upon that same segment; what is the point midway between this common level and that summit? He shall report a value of 112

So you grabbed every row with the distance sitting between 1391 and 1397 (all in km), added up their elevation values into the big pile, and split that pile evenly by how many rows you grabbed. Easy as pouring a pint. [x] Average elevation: 113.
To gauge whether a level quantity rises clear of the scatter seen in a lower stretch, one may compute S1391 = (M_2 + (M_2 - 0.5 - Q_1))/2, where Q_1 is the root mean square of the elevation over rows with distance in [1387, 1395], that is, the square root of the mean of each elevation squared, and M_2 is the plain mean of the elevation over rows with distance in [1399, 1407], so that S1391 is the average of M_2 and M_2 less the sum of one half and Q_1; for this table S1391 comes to 75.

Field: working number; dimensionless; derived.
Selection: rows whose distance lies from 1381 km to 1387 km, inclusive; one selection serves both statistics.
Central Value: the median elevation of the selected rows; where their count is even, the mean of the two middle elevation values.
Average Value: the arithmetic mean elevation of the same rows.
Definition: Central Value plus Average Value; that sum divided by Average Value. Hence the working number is 2.01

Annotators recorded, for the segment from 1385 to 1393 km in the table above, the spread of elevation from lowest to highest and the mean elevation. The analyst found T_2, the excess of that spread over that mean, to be -103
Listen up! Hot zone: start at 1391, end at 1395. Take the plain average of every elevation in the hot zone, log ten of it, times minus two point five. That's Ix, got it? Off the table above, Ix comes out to -5.09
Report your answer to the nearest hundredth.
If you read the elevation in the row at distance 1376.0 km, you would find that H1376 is 103.00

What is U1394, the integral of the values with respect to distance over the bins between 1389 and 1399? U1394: 1148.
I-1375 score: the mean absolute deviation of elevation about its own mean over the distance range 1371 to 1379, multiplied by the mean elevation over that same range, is 365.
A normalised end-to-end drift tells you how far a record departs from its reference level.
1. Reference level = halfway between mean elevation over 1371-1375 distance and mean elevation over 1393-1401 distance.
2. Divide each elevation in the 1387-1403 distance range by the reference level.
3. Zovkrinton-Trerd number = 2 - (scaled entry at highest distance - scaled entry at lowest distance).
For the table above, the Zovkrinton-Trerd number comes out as 1.81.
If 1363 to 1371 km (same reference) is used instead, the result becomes 1.94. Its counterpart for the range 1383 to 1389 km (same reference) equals 1.98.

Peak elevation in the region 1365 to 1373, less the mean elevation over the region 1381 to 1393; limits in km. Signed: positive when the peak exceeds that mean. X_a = -1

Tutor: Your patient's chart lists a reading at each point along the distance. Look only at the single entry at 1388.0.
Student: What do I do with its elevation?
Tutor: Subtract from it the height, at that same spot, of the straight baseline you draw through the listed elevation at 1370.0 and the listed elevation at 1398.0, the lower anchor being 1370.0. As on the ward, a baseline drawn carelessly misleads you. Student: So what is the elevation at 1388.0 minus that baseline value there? -11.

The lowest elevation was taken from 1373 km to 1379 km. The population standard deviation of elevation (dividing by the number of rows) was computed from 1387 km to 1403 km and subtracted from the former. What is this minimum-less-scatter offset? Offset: 92.6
